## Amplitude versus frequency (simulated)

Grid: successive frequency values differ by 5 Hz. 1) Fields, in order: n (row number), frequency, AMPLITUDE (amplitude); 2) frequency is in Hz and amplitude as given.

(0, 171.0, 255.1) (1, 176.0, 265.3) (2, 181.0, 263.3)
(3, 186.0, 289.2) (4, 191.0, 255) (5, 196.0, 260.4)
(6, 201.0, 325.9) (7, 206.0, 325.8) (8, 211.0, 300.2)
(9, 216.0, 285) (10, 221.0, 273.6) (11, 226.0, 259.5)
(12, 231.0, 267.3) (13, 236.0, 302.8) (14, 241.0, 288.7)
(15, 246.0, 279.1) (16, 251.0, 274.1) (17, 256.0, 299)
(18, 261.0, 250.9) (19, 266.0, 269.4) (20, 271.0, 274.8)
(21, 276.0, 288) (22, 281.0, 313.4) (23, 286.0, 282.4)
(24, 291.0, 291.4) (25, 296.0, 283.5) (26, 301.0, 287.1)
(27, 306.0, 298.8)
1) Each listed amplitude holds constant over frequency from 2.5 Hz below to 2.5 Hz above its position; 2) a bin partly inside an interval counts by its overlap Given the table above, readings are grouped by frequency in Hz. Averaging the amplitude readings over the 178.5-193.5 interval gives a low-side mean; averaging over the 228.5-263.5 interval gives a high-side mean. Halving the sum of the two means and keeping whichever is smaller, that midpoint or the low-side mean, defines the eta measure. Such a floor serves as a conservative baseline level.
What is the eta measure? 269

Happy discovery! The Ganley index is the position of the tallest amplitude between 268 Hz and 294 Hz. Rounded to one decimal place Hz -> 281.0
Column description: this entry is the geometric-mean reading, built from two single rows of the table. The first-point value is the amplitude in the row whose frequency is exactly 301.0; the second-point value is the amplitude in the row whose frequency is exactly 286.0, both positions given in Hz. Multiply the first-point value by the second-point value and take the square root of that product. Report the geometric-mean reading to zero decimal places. 285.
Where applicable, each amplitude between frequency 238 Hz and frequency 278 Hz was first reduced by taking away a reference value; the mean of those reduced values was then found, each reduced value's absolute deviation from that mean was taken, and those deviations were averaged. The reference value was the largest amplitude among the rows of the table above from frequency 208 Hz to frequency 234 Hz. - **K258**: 11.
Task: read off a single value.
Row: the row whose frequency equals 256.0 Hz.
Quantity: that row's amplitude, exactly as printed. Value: 299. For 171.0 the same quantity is 255.1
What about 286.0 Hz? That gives 282.4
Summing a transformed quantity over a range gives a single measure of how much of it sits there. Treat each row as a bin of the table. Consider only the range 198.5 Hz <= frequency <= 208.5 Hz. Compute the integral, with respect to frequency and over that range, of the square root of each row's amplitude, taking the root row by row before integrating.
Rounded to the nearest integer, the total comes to 181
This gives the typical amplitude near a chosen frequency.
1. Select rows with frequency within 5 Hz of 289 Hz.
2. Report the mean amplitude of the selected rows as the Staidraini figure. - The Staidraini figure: 287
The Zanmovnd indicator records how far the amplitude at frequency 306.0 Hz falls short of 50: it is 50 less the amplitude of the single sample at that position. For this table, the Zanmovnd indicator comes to -249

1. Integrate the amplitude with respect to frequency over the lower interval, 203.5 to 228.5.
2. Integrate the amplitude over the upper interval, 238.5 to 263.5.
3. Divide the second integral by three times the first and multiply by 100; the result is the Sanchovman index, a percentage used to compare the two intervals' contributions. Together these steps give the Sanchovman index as 32.1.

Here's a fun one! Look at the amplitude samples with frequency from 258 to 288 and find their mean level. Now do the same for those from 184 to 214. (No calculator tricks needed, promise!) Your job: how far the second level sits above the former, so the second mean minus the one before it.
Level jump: 13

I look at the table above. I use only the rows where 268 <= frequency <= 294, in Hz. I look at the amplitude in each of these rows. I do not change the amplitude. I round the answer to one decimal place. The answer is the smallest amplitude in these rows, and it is 274.8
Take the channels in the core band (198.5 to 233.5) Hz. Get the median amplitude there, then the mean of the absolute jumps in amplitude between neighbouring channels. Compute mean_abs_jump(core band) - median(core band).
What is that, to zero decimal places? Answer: -273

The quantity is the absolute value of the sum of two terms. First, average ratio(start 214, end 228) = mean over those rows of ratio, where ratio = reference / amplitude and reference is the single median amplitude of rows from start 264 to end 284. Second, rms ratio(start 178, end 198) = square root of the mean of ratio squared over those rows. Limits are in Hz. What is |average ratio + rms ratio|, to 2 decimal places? 2.09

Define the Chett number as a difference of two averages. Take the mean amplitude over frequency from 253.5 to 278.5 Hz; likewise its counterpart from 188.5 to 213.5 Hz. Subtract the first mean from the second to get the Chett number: 17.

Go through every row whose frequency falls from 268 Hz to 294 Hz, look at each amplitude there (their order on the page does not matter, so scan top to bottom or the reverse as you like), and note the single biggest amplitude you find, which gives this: 313.4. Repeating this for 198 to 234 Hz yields 325.9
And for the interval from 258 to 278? 288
